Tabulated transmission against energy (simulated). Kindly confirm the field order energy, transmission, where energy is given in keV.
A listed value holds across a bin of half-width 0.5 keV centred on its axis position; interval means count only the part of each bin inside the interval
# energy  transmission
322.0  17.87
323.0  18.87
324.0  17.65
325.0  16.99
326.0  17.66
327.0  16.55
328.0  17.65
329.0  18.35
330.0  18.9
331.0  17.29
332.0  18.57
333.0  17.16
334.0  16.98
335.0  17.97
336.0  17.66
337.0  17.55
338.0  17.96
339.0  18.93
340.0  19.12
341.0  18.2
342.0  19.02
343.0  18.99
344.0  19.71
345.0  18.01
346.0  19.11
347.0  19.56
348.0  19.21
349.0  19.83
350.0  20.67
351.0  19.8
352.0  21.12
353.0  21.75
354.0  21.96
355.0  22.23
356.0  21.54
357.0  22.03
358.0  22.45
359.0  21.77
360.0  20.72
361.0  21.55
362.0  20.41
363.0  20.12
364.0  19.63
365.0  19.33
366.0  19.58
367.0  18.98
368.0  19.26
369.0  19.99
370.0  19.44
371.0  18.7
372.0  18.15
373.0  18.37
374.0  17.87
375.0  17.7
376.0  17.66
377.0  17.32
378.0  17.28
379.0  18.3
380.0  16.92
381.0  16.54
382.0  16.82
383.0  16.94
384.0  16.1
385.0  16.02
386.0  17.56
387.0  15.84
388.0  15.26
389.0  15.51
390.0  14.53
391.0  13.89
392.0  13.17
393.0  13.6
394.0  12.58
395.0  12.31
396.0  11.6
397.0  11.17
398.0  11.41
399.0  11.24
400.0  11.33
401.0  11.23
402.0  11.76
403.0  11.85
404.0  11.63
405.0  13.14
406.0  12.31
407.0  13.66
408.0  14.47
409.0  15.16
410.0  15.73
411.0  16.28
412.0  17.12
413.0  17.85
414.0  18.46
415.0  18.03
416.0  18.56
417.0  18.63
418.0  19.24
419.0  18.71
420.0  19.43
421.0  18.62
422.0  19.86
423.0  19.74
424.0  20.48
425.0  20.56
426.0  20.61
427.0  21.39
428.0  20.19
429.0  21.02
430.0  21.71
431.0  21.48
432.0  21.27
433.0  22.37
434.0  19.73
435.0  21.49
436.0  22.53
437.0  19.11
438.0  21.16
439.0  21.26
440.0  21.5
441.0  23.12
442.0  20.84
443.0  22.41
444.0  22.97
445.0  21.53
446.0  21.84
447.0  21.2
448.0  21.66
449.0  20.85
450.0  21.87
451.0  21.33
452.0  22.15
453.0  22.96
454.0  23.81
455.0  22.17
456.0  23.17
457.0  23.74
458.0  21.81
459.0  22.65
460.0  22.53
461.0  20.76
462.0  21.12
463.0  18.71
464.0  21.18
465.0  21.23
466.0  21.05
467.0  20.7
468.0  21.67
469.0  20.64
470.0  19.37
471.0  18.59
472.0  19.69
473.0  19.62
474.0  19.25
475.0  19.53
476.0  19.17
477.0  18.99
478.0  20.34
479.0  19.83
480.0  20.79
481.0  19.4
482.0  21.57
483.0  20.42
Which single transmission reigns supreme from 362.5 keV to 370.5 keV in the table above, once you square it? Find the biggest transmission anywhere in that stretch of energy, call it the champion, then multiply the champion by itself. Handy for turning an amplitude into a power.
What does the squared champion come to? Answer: 405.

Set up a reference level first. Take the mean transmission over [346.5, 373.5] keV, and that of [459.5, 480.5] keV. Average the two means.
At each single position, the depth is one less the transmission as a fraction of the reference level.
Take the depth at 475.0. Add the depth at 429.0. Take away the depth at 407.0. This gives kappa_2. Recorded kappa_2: -0.3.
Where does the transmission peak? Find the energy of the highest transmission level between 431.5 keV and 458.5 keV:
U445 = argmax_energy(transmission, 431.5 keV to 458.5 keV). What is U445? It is 454.0 keV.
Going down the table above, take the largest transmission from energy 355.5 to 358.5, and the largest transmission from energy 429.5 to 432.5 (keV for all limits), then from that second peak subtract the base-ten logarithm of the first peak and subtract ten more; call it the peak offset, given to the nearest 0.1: 10.4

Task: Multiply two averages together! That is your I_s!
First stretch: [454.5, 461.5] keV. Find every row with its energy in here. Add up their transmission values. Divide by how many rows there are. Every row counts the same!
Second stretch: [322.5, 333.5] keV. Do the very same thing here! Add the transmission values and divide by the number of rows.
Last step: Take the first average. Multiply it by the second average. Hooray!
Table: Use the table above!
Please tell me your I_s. 398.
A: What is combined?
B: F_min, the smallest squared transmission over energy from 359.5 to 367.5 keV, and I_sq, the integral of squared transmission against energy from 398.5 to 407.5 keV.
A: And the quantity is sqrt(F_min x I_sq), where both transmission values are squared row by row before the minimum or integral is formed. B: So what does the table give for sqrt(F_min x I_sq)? 686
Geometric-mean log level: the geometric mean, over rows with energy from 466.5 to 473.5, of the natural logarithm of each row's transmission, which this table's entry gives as 3.00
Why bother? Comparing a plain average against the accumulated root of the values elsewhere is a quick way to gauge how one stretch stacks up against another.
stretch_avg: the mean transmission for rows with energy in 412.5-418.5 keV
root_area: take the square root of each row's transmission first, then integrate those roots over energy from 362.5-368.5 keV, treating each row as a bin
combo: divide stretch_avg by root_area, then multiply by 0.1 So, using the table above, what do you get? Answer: 0.0697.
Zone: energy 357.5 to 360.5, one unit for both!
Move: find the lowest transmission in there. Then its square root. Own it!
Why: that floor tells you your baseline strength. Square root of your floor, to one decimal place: 4.6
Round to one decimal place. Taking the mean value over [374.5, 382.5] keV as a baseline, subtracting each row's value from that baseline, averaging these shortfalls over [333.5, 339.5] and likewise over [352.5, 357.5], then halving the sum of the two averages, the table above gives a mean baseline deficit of -2.6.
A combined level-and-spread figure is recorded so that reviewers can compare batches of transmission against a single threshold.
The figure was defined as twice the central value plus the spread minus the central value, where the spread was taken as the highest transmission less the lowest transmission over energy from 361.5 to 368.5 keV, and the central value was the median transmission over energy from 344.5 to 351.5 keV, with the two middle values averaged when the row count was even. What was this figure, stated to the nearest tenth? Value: 21.0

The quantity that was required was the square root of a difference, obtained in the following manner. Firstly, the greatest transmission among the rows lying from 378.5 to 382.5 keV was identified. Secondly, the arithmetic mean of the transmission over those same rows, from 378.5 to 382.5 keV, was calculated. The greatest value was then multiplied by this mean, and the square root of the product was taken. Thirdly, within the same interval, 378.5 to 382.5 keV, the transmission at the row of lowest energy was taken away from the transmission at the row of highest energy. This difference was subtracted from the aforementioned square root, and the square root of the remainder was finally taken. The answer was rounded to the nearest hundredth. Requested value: 4.38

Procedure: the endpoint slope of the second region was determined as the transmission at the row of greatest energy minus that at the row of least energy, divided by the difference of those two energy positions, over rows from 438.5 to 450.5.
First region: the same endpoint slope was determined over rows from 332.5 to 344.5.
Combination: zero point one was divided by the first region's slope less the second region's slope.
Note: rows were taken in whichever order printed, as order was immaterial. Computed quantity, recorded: 0.57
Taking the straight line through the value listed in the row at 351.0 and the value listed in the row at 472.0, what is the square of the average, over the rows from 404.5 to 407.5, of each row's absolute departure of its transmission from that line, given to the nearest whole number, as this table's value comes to 45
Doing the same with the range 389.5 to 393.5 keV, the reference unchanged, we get 36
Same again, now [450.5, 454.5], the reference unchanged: 8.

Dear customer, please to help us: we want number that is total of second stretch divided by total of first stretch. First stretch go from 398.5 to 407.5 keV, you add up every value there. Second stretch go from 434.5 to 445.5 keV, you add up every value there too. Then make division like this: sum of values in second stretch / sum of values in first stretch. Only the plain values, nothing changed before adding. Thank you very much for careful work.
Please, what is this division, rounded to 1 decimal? 2.2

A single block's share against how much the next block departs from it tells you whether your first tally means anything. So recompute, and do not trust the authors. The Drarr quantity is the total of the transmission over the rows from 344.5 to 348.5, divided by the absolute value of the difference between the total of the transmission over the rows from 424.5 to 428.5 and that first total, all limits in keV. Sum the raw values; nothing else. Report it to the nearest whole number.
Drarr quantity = 11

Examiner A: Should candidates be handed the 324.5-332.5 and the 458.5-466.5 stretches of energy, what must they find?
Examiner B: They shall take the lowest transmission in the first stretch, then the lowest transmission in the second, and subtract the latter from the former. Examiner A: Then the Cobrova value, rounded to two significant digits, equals -2.2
